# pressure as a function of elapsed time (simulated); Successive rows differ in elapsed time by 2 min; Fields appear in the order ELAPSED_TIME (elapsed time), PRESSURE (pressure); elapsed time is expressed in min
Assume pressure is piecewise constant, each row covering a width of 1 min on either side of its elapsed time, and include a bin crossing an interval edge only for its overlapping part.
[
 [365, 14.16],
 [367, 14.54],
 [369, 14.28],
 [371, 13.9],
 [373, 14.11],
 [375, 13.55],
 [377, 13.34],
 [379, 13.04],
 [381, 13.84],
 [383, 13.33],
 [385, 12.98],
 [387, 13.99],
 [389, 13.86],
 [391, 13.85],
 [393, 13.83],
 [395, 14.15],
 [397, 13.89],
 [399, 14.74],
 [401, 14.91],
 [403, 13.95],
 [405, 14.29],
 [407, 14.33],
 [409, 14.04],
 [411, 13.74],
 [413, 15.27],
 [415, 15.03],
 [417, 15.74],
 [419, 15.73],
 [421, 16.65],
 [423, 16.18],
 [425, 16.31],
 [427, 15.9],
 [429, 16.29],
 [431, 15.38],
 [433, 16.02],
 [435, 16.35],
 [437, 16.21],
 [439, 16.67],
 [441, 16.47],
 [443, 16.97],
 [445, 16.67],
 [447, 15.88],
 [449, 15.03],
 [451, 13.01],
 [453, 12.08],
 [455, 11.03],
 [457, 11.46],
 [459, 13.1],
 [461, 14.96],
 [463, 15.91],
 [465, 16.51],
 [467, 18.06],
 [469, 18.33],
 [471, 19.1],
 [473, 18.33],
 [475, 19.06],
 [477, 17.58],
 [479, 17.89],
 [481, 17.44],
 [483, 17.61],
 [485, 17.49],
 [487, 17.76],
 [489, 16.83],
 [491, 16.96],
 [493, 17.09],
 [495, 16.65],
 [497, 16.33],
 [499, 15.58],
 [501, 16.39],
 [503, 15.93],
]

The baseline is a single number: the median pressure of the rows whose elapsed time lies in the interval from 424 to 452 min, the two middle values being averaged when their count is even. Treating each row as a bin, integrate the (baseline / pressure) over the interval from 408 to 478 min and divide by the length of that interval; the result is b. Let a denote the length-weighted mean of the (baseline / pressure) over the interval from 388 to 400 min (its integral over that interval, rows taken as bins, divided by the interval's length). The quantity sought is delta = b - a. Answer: -0.11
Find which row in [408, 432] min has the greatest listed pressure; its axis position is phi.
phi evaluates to 421 min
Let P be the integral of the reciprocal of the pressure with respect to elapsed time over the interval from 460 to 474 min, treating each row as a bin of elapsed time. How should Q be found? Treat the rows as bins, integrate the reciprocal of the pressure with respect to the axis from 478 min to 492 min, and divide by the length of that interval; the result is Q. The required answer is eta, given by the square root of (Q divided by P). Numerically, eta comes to 0.27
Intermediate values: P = 0.81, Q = 0.057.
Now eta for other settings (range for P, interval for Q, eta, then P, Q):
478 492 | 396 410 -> 0.29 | 0.80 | 0.070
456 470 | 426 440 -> 0.26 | 0.93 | 0.062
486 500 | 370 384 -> 0.30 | 0.84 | 0.074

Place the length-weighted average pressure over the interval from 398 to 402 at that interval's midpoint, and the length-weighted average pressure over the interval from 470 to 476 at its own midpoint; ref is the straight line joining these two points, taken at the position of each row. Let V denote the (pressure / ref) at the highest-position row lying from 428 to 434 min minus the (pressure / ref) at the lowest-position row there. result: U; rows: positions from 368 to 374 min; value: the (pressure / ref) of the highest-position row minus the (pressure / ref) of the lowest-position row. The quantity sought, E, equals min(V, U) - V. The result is 0.00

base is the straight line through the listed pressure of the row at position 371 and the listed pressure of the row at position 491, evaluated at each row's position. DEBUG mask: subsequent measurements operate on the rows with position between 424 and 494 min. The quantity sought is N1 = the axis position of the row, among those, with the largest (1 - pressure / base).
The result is 455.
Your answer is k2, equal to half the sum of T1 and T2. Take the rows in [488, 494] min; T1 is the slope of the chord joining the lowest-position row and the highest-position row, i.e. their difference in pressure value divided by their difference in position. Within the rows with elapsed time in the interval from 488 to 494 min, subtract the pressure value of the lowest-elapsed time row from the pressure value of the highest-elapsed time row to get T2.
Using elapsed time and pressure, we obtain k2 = 0.16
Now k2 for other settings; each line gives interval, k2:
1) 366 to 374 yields -0.25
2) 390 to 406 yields 0.24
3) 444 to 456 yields -3.10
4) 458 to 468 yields 2.79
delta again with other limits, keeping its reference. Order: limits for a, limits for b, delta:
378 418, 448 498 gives -0.13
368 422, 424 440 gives -0.14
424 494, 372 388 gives 0.18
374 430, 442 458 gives 0.07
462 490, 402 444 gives 0.13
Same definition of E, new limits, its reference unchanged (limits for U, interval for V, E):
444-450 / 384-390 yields -0.15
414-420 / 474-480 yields 0.00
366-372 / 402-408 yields -0.08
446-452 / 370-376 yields -0.13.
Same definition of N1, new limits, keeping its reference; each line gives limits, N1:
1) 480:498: 497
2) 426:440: 431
